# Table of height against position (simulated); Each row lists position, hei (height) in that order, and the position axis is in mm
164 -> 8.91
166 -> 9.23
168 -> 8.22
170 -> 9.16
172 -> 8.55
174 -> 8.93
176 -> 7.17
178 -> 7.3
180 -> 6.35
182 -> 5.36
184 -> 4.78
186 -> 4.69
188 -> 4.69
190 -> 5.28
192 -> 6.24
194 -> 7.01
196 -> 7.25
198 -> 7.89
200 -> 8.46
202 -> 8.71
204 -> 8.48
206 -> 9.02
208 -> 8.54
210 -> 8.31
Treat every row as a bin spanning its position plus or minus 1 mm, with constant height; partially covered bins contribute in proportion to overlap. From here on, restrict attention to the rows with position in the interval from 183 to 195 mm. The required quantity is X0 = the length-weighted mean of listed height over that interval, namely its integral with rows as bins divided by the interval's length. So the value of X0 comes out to 5.4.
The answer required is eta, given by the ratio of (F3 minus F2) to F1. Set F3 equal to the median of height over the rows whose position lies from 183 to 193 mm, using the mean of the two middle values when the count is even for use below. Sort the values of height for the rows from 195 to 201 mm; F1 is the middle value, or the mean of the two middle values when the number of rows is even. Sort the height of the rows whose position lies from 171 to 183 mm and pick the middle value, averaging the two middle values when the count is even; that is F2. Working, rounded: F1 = 7.9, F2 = 7.2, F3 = 4.8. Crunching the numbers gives -0.31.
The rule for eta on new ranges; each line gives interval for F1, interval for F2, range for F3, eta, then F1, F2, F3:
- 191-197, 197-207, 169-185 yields -0.18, 7.0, 8.5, 7.2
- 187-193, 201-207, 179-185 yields -0.63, 5.3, 8.7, 5.4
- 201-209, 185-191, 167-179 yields 0.43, 8.6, 4.7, 8.4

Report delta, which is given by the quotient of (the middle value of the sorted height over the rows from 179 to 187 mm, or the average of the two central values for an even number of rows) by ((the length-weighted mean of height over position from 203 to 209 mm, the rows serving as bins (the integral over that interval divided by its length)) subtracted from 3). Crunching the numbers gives -0.89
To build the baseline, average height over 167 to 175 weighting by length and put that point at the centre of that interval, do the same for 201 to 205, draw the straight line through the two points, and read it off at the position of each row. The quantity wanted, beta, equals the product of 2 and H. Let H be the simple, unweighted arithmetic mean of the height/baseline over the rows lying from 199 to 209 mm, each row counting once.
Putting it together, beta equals 2.01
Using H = 1.01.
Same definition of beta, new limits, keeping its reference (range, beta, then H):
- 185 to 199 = 1.42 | 0.71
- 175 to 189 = 1.33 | 0.66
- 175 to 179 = 1.66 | 0.83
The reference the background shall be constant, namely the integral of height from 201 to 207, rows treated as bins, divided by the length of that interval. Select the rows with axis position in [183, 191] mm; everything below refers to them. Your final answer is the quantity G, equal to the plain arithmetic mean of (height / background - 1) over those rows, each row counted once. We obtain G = -0.4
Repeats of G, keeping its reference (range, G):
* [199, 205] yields 0.0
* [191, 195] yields -0.2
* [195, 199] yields -0.1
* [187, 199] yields -0.3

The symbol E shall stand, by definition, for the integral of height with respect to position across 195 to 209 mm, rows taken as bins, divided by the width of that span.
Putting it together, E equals 8.3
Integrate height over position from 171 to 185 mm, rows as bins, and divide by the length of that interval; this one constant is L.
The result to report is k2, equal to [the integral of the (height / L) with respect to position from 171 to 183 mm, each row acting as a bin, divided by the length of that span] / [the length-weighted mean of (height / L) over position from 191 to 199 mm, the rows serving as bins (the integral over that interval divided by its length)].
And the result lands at 1.03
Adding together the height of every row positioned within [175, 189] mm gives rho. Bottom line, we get 40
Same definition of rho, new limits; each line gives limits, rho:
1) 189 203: 51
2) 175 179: 14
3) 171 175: 17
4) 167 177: 42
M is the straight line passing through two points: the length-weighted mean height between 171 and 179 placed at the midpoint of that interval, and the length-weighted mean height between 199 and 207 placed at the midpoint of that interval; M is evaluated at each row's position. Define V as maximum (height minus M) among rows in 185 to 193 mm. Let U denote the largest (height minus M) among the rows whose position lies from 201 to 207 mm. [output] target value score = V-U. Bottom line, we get -2.4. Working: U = 0.3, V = -2.2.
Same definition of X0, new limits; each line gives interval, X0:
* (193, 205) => 8.0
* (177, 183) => 6.3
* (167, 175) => 8.7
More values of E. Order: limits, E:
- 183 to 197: 5.7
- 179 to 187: 5.3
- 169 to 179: 8.2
